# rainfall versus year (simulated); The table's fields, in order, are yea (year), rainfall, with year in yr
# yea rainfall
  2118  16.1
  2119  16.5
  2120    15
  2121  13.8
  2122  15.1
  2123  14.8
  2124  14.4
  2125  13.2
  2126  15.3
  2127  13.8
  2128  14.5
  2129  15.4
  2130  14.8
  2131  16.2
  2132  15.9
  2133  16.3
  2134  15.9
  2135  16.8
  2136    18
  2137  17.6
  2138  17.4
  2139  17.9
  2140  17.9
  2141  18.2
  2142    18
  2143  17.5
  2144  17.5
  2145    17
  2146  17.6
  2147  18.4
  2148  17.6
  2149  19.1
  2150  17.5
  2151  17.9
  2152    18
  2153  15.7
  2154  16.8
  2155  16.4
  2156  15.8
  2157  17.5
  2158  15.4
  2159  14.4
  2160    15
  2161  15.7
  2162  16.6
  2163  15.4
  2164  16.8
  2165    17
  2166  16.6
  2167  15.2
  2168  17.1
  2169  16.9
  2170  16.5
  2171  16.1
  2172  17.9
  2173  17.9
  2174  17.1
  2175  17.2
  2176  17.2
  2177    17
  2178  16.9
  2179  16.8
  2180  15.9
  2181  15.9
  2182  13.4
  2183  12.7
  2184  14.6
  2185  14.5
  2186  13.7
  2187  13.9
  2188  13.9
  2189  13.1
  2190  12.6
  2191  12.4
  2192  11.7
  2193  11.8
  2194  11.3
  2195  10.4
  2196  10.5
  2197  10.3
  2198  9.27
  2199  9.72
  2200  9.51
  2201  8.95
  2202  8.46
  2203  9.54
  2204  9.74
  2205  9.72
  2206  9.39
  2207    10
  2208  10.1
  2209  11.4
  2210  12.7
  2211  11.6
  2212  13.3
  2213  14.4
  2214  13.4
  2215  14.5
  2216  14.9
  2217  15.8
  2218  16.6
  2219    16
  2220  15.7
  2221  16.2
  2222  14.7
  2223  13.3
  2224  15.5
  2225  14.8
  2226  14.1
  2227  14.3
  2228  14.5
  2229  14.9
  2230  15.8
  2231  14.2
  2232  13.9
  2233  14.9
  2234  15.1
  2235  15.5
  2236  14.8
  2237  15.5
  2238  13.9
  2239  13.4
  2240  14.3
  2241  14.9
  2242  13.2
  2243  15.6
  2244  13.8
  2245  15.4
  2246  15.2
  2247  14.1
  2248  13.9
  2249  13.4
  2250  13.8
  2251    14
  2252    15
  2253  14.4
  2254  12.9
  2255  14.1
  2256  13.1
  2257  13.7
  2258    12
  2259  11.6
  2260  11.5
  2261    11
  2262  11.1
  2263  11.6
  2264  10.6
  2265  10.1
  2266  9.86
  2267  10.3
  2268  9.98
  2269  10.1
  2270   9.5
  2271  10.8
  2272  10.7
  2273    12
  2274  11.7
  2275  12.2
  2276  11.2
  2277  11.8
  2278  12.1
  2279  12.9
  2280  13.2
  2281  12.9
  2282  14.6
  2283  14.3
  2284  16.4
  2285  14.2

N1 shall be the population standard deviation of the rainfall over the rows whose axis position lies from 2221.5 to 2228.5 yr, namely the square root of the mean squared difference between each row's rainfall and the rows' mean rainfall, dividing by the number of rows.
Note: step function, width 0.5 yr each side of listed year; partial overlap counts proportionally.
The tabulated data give 0.63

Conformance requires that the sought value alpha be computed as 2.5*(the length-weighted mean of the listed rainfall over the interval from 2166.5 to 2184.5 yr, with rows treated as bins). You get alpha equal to 41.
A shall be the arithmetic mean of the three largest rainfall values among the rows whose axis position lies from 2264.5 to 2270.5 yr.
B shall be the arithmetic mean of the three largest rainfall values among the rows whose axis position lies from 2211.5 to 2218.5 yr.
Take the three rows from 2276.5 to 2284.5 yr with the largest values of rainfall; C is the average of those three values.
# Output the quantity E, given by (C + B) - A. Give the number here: 21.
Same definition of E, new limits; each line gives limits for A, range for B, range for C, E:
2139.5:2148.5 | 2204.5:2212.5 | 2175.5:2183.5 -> 11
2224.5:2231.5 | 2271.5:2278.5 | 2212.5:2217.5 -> 12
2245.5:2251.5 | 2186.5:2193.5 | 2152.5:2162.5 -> 16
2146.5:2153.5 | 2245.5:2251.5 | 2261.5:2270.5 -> 7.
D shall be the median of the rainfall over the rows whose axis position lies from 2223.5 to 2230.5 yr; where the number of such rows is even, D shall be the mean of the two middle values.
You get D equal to 14.8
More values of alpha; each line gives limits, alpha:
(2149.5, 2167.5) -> 41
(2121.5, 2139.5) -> 39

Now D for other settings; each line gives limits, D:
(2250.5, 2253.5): 14.4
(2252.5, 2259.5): 13.1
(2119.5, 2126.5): 14.8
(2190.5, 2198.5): 10.9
